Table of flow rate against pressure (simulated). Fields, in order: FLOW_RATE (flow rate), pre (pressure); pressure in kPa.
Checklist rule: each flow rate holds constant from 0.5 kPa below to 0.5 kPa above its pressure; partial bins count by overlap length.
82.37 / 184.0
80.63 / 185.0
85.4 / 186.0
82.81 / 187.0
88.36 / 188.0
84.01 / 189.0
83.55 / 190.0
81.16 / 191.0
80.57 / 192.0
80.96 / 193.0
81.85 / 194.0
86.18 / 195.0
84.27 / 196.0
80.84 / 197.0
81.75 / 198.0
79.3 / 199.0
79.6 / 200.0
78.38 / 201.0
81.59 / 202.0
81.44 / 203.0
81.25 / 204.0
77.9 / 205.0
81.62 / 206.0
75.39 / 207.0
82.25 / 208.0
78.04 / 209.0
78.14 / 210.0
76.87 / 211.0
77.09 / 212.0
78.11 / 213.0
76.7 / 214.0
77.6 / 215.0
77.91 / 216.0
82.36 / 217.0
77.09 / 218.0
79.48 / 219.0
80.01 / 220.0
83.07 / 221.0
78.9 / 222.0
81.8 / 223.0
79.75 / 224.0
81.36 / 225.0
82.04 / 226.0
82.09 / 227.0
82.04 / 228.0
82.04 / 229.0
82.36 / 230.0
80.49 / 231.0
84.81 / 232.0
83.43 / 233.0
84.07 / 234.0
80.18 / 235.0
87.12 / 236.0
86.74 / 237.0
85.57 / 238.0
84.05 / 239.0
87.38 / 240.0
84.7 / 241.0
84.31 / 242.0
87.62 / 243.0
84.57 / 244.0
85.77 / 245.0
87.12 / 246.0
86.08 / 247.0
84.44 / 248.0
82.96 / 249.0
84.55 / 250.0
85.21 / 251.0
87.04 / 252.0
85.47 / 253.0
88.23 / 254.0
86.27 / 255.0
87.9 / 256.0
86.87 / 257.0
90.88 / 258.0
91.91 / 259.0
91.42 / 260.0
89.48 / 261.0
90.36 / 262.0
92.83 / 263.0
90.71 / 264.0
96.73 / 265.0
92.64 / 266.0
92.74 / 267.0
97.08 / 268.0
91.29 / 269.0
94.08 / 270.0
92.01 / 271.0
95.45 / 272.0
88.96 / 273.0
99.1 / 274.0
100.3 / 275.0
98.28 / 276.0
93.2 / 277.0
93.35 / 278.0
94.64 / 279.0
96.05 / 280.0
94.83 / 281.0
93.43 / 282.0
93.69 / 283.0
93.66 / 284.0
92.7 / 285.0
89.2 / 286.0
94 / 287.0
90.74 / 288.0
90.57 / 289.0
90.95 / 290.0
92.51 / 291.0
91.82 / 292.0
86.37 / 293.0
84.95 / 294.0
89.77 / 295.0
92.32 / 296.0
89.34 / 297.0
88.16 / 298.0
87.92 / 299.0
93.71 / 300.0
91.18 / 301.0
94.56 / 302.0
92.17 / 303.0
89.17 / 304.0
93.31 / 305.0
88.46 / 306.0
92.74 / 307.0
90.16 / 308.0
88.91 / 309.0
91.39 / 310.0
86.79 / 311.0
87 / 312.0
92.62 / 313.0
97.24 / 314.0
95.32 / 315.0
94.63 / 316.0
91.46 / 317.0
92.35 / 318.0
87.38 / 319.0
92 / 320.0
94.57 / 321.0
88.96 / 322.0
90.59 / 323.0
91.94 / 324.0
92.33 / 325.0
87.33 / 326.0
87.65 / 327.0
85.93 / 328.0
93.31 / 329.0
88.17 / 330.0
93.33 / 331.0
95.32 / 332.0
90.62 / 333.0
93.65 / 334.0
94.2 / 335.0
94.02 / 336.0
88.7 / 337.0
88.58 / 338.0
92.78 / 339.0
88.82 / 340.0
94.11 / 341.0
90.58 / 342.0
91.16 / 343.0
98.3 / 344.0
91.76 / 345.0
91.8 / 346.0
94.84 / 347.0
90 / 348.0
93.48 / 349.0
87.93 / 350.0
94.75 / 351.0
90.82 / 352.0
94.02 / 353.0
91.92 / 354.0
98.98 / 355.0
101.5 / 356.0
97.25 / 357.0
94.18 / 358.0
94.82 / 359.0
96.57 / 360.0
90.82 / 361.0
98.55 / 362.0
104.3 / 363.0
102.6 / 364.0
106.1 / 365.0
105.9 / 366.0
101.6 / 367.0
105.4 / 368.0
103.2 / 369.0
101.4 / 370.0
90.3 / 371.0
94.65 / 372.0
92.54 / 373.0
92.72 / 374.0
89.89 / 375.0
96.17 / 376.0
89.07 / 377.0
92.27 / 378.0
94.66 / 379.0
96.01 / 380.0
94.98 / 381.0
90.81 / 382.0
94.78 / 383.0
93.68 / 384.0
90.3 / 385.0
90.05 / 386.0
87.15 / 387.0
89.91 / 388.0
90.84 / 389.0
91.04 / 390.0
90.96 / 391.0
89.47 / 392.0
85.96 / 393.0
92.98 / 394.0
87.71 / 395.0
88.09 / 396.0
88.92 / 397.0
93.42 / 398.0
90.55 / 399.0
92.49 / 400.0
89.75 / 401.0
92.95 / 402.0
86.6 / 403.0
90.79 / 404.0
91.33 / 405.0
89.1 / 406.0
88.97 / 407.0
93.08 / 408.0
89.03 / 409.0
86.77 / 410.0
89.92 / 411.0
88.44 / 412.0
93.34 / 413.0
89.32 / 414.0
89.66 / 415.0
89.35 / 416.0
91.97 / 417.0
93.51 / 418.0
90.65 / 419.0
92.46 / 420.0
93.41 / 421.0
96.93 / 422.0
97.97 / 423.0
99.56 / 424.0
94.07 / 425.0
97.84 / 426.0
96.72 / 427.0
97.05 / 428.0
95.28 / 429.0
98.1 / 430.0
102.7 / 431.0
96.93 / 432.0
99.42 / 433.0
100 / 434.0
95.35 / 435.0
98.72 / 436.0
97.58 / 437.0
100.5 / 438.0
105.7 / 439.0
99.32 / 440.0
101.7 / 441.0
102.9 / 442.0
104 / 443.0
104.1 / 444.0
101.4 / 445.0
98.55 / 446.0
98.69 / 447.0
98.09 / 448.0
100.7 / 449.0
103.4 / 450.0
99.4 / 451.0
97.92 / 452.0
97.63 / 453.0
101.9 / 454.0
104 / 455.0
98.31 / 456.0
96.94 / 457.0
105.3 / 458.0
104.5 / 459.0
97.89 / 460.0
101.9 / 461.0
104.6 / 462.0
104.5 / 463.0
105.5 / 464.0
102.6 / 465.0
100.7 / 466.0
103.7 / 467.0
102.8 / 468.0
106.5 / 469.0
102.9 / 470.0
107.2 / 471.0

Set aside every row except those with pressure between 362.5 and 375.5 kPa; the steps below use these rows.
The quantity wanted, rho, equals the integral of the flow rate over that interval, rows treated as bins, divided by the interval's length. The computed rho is 99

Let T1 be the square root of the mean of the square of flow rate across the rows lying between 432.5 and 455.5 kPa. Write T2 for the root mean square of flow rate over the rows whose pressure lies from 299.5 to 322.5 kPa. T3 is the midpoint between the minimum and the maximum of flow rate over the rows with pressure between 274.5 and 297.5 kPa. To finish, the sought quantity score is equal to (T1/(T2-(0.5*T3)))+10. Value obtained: 12.2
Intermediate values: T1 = 101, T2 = 92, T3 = 93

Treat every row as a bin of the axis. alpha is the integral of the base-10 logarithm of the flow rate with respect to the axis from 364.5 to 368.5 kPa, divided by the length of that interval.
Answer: 2.02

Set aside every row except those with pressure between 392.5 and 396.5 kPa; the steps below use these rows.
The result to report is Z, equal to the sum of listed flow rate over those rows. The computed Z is 355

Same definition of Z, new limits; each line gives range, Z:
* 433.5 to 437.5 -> 392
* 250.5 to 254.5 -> 346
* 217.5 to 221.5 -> 320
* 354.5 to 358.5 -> 392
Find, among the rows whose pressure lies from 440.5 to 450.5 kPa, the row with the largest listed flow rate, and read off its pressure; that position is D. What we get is 444.0 kPa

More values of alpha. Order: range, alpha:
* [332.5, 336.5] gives 1.97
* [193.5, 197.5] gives 1.92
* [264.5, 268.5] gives 1.98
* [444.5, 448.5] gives 2.00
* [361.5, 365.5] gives 2.01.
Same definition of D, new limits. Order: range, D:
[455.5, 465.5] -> 464.0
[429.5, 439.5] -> 439.0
